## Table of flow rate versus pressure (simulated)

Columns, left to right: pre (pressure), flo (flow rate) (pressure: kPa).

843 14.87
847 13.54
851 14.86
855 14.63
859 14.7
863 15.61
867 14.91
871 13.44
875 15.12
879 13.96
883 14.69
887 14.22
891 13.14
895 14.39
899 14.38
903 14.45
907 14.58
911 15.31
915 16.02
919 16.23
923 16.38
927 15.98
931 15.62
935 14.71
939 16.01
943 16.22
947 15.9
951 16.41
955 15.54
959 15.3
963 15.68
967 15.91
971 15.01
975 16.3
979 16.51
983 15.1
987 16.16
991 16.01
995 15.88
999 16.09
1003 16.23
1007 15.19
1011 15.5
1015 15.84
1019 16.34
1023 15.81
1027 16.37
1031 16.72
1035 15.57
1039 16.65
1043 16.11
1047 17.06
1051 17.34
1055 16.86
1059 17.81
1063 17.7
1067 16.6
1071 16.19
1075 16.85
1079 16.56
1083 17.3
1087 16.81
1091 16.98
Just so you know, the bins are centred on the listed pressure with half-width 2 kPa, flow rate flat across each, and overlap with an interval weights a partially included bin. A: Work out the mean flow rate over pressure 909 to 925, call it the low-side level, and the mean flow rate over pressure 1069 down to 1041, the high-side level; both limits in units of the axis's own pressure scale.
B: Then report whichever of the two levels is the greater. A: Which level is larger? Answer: 17.1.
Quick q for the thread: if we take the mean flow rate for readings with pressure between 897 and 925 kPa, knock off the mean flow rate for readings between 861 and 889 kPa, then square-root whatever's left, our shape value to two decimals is 0.88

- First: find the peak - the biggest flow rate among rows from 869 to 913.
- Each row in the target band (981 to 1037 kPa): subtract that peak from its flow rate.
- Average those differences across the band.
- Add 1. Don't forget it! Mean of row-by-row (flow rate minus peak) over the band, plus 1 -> 1.6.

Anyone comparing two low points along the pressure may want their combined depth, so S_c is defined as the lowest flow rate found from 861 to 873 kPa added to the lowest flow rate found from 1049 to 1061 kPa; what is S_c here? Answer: 30.3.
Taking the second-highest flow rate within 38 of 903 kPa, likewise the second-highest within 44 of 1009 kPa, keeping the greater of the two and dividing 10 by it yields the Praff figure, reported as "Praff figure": 0.586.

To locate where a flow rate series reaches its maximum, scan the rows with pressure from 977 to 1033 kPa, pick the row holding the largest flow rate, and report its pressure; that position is 1031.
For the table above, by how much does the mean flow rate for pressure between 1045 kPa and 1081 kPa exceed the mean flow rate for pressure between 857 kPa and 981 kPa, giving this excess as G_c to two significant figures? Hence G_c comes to 1.8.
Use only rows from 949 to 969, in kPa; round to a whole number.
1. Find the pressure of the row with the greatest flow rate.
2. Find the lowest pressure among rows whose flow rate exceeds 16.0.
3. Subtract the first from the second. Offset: 0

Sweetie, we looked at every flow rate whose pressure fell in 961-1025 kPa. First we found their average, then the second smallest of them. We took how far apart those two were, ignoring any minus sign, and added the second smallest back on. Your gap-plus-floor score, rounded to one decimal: 15.8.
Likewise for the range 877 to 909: 14.2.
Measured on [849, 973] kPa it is 15.1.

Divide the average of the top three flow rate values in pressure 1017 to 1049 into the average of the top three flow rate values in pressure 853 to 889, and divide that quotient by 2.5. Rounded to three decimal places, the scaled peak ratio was 0.362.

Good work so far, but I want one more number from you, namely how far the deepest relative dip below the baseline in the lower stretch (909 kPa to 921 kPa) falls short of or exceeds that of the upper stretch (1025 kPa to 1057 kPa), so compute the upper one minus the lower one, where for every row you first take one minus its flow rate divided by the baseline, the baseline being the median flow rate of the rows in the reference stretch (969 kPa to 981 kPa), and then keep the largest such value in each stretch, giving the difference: -0.016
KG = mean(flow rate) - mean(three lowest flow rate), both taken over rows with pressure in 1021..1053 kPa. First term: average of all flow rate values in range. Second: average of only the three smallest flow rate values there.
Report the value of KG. 0.62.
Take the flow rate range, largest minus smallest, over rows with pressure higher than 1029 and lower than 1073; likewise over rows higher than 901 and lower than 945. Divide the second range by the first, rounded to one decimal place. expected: 0.9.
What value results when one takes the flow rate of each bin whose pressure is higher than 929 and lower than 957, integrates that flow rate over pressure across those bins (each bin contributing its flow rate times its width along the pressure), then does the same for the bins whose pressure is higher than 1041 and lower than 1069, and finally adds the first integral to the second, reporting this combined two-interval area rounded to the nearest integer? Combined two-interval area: 920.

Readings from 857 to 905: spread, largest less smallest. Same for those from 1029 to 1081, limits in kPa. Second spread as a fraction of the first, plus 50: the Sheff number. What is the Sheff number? 50.9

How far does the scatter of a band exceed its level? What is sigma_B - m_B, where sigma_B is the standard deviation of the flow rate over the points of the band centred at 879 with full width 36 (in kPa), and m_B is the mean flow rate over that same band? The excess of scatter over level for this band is -13.6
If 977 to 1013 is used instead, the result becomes -15.4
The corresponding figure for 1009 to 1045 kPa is -15.7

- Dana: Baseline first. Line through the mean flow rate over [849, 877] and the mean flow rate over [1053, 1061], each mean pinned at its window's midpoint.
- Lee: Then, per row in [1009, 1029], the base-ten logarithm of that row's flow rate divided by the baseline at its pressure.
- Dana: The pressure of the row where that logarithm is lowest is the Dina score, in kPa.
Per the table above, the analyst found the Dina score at 1011 kPa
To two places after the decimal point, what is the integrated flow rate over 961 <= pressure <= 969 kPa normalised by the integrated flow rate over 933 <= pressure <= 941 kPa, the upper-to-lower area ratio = 1.03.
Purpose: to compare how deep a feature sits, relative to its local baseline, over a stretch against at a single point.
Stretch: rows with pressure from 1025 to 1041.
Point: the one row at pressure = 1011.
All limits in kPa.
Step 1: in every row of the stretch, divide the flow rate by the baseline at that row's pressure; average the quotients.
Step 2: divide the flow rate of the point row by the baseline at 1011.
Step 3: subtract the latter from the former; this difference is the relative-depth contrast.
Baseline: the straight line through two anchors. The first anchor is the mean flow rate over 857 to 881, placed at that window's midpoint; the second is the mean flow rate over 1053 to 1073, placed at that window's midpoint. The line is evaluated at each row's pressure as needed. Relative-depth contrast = 0.034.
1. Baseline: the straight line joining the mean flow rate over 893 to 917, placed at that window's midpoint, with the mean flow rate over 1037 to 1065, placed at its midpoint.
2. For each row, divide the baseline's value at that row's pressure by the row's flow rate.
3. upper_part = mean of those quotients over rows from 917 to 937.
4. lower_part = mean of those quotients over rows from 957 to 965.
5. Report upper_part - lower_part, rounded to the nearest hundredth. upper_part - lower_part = -0.05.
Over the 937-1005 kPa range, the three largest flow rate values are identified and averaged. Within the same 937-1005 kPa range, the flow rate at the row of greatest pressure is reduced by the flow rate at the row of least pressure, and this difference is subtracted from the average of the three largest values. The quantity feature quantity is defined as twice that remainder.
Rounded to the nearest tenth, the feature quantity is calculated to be 32.4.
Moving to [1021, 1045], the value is 32.6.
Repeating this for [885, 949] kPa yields 29.2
